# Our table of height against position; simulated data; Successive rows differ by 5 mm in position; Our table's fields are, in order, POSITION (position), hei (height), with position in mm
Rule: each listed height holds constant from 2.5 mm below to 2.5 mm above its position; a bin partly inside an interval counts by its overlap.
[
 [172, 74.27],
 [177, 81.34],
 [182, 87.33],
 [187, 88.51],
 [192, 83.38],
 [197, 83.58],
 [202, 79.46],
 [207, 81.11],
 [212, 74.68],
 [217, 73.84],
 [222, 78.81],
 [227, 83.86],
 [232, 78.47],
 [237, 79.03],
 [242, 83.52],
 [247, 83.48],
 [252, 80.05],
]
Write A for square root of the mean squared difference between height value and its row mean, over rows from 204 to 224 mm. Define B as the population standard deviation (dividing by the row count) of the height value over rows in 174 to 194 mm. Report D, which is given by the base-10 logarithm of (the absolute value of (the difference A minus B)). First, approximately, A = 3.0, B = 2.90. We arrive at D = -1.1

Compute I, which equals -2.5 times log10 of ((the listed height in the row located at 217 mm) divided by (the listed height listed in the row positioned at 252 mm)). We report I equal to 0.09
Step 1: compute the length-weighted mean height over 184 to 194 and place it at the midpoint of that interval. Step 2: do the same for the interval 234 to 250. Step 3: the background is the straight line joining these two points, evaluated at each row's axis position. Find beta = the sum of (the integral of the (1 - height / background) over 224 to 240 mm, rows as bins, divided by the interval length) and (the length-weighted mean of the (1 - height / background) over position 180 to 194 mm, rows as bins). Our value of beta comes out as 0.02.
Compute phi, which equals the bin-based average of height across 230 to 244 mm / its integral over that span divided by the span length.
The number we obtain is 80.3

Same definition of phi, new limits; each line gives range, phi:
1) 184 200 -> 85.0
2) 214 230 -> 78.7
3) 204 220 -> 76.7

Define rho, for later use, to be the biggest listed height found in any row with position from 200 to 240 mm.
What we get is 83.86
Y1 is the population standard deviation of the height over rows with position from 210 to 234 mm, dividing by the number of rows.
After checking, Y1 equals 3.6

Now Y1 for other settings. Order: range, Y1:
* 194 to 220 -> 3.7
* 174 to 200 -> 2.7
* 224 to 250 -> 2.4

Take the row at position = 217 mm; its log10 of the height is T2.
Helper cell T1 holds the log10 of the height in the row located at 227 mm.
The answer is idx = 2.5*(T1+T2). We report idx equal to 9.48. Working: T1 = 1.92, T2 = 1.87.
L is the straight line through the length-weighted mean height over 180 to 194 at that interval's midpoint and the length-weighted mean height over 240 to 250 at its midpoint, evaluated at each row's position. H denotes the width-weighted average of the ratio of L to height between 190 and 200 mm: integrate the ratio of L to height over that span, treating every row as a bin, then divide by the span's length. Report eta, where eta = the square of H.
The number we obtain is 1.07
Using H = 1.03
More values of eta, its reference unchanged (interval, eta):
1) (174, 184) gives 1.08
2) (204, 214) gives 1.20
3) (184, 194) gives 1.01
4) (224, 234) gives 1.08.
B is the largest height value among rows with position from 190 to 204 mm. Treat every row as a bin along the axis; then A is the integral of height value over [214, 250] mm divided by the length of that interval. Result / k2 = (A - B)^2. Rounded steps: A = 80.1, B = 83.58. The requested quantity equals 12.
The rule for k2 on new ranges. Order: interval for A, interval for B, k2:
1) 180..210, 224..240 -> 0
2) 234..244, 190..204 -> 7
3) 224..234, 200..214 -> 0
